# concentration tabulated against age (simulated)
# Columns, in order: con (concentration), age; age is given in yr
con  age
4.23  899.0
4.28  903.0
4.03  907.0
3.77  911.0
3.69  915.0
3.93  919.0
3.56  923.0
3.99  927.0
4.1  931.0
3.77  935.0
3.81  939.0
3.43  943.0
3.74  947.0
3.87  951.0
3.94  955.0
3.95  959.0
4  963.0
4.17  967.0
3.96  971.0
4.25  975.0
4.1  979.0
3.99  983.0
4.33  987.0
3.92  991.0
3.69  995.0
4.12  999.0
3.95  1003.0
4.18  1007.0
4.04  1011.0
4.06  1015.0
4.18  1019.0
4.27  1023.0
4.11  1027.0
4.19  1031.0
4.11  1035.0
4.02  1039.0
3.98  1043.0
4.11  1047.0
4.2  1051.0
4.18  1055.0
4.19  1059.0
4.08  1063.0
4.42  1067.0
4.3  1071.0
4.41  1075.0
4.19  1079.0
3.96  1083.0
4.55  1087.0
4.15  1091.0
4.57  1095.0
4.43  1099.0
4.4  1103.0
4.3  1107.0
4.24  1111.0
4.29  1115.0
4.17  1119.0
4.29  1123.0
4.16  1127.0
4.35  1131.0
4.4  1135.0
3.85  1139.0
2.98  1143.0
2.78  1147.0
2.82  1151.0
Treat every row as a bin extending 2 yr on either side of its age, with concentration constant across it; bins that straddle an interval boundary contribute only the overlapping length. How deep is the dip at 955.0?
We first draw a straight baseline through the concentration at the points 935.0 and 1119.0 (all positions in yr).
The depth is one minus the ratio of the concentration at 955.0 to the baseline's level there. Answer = -0.03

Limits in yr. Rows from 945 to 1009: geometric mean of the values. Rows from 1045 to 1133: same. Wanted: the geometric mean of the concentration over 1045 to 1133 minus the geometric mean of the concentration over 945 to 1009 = 0.26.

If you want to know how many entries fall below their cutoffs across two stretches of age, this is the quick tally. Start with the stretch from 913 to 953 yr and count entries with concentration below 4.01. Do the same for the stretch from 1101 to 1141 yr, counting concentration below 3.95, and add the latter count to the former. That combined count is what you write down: 10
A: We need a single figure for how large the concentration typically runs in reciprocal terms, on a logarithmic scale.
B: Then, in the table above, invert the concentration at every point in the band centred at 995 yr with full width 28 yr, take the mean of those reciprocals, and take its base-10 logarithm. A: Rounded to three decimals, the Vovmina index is -0.604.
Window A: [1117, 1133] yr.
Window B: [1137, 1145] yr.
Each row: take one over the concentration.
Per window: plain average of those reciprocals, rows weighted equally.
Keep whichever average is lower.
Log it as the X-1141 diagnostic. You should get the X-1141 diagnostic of 0.2358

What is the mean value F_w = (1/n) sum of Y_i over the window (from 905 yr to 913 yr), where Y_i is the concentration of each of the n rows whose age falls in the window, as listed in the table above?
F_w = 3.90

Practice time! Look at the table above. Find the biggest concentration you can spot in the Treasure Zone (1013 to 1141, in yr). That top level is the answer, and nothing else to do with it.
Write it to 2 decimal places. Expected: 4.57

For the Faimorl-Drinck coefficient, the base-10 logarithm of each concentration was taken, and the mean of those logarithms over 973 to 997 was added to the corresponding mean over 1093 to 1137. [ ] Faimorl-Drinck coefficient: 1.24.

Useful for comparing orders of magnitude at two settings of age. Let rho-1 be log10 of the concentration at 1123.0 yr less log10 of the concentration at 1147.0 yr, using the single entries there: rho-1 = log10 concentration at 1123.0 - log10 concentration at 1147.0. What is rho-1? 0.19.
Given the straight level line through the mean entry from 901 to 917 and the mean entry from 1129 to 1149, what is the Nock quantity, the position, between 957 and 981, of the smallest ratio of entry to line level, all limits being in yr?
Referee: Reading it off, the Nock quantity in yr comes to 959.0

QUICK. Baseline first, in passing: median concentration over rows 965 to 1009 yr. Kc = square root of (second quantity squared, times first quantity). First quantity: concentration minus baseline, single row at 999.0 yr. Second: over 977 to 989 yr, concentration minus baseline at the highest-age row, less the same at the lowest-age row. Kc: 0.033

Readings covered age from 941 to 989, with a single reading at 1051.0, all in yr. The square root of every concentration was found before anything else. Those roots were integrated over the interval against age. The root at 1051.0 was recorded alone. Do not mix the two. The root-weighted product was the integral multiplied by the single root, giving 196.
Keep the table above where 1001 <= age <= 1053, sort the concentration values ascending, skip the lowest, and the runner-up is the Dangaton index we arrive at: 3.98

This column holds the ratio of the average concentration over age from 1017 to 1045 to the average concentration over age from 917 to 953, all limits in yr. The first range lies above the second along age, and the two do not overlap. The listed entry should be 1.08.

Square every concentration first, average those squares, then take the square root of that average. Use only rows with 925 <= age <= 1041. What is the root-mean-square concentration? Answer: 4.01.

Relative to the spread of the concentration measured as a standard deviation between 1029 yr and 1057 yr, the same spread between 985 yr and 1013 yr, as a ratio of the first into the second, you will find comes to 2.4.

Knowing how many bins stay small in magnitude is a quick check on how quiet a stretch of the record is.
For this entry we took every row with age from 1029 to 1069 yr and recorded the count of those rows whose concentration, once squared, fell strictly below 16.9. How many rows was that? 5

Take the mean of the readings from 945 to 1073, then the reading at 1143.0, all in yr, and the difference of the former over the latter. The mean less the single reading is 1.1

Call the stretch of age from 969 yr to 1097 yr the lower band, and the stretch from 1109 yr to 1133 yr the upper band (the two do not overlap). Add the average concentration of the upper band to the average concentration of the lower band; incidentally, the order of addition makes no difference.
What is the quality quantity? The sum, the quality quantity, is 8.40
